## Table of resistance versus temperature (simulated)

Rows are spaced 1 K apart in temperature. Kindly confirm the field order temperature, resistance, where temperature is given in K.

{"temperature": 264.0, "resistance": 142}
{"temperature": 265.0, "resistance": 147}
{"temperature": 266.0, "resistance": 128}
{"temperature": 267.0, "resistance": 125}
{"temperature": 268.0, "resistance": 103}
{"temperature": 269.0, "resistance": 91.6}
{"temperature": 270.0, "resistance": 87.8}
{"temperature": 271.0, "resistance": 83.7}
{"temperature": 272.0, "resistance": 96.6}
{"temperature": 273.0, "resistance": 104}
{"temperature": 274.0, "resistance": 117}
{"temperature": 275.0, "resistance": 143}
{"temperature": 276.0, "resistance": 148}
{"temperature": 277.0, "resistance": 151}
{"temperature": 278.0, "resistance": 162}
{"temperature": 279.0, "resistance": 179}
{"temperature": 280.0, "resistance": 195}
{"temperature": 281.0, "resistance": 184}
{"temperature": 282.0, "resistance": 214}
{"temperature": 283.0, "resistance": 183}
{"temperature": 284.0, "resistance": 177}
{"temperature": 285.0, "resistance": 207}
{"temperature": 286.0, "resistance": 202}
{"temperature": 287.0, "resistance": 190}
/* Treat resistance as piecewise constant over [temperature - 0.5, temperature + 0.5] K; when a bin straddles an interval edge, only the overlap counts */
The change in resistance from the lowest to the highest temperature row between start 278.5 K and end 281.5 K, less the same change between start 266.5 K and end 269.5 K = 38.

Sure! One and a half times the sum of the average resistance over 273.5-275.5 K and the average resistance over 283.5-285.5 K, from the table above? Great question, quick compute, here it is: 483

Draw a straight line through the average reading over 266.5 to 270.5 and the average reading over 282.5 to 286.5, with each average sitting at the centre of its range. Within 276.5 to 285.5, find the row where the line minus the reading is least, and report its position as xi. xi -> 282.0 K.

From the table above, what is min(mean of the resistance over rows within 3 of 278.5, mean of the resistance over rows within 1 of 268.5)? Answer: 97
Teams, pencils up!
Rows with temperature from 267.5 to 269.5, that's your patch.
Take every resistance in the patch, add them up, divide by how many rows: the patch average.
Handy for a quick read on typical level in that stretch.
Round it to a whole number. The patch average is 97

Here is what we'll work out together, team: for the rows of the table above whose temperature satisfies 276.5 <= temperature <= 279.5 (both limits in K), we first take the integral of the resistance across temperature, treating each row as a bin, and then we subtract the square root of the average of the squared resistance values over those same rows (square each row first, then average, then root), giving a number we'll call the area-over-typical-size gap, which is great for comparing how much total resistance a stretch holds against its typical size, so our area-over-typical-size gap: 328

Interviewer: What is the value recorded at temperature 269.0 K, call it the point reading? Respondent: 91.6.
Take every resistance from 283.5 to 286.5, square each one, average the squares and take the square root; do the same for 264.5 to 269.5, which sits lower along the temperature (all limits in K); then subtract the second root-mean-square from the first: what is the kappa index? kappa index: 75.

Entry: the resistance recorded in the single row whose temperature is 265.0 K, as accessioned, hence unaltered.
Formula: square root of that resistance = 12.1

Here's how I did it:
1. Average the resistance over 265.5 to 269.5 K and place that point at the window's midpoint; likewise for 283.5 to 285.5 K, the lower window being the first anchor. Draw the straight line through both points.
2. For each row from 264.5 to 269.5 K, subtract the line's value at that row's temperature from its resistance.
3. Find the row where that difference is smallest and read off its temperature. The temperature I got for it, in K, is 269.0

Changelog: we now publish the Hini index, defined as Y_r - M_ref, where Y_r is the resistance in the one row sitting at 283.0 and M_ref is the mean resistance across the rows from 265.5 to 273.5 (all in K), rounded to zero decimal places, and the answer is 81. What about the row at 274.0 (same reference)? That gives 15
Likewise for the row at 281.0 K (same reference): 82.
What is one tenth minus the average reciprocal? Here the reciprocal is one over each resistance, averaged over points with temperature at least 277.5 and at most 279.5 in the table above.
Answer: 0.0941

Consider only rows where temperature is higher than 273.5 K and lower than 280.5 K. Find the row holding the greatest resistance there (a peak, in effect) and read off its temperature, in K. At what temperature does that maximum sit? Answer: 280.0 K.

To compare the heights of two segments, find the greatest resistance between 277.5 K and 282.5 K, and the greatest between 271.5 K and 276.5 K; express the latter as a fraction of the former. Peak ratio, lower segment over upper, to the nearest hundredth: 0.69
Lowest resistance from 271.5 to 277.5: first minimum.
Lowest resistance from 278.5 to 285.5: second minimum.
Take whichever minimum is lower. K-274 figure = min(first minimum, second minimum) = 97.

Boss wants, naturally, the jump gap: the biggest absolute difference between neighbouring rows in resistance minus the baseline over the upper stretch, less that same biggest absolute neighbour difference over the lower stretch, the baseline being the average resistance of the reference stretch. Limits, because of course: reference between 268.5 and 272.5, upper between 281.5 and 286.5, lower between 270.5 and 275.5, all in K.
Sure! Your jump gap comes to 5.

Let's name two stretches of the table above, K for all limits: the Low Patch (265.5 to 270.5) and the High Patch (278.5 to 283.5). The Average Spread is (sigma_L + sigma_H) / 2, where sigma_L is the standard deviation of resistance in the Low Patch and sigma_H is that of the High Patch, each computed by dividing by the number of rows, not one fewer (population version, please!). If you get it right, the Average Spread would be 15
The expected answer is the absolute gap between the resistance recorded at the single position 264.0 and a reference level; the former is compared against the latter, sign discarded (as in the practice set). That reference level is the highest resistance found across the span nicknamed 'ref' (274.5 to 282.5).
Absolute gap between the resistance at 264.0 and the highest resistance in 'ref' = 72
